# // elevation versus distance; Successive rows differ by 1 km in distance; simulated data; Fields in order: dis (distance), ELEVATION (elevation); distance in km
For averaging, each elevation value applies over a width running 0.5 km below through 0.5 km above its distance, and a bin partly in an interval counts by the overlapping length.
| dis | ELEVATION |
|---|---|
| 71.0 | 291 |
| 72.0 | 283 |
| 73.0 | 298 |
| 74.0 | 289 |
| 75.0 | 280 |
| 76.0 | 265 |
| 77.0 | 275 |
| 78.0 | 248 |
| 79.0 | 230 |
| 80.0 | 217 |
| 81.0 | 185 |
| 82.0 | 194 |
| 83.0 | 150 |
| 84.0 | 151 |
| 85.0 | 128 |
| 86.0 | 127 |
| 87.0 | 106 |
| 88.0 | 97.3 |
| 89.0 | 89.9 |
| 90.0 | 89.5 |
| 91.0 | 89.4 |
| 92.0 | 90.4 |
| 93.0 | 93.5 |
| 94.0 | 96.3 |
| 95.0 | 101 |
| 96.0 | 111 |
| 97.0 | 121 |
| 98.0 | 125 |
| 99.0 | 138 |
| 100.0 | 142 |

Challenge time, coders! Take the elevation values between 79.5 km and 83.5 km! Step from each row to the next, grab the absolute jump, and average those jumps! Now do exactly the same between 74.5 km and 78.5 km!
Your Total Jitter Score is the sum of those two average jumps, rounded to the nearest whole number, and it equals 46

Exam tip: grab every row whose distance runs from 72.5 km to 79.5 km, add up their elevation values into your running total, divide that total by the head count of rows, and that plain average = 269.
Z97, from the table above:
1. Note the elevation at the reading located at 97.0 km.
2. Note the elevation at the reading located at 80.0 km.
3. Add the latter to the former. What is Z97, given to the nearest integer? 338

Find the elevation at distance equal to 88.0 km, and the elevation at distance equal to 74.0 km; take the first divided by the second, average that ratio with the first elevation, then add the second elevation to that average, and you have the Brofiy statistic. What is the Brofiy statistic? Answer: 338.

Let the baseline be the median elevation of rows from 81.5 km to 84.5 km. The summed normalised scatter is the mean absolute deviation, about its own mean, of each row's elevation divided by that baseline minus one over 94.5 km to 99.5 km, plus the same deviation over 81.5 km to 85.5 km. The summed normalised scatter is 0.197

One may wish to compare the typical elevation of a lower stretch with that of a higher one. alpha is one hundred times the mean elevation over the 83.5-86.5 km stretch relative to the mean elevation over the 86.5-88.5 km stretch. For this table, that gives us 133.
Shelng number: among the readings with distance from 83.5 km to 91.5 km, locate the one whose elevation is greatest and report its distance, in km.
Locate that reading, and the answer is 84.0 km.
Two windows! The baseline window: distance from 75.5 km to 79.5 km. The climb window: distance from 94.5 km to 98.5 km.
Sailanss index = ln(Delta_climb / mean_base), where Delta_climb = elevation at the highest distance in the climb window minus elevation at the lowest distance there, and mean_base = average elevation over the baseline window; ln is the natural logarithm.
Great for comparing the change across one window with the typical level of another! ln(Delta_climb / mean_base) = -2.4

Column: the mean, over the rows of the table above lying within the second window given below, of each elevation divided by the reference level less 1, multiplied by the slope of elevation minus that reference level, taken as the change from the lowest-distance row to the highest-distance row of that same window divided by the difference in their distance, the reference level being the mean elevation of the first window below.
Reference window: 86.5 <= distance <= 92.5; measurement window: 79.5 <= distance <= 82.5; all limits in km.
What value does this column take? -13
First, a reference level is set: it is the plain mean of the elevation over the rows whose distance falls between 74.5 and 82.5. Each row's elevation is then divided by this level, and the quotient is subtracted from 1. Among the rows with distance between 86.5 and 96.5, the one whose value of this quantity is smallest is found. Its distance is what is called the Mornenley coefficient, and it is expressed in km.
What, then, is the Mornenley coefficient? 96.0 km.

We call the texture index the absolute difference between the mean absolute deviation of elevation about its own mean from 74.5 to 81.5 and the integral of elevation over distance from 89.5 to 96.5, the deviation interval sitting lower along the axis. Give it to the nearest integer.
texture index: 644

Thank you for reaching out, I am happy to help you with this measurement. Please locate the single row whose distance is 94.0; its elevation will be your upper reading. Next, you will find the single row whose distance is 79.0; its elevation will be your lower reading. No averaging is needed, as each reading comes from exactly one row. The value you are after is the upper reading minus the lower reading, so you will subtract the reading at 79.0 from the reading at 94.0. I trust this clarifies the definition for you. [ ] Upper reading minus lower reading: -134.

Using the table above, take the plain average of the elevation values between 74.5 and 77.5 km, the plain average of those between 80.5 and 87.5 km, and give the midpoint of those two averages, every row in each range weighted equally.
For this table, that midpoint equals 211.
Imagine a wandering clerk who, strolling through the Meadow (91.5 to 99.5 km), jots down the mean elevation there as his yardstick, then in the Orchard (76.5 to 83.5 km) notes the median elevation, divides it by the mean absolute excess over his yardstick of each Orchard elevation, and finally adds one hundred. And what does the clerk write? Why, 102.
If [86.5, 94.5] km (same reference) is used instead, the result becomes 106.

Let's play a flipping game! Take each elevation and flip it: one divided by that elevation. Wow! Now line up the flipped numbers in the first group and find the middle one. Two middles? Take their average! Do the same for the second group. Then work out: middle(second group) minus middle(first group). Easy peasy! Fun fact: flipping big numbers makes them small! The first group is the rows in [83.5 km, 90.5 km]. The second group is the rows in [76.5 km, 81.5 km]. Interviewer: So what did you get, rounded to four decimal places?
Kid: -0.0051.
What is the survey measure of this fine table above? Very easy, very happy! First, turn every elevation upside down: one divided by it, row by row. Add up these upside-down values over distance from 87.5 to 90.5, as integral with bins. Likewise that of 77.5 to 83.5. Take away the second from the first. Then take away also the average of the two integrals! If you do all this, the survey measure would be -0.029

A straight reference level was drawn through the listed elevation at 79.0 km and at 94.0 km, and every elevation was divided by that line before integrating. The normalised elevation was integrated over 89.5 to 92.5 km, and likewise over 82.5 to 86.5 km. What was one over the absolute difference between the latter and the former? 1.1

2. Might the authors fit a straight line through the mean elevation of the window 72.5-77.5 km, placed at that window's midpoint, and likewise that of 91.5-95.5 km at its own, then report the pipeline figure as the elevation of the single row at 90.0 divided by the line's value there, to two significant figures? 0.69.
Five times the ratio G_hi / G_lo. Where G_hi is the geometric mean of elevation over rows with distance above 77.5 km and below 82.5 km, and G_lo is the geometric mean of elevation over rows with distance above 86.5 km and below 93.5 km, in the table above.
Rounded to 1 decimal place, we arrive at 11.4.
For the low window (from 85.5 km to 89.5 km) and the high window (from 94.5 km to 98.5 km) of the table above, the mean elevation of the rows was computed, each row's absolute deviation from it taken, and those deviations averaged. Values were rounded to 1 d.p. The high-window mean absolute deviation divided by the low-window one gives 0.7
